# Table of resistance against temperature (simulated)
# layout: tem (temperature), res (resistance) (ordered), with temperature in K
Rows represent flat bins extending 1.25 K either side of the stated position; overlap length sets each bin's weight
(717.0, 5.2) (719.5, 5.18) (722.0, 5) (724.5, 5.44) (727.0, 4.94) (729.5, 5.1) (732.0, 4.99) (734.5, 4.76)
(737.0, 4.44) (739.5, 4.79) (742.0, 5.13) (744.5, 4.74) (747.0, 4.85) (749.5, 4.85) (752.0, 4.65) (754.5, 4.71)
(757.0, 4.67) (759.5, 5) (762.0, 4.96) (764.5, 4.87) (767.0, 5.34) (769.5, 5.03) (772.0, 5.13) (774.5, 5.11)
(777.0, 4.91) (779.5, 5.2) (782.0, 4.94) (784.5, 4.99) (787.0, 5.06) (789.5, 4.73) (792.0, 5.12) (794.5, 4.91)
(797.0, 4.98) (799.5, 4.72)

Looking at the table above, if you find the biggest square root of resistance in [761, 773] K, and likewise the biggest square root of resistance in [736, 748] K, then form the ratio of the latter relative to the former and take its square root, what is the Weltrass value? 0.99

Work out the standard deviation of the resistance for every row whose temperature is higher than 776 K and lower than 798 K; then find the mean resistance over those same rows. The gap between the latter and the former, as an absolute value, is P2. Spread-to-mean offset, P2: 4.85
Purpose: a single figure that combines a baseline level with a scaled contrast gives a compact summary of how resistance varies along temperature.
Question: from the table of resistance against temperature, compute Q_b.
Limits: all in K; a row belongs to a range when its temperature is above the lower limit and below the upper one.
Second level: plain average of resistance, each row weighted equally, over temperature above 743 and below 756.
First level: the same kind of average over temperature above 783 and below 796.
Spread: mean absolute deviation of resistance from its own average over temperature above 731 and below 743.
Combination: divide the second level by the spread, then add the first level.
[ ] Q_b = 30.0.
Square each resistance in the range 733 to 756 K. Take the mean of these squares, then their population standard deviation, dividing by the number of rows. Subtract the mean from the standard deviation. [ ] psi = -21.1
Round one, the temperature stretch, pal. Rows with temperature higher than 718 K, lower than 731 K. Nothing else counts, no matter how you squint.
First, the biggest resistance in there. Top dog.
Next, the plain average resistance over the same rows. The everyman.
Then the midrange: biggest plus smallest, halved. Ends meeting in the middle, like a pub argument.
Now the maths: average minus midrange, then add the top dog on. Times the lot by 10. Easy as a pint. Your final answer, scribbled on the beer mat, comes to 53.8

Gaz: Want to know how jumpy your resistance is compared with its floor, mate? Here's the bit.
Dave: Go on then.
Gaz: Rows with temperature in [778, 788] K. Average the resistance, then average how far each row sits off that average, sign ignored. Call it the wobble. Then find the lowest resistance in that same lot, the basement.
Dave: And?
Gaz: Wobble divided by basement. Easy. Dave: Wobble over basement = 0.017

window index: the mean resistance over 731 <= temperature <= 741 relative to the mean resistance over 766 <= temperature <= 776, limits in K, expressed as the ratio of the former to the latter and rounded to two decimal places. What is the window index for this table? 0.92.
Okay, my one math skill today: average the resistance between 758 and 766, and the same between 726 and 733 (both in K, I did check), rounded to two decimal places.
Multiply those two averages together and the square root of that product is 4.98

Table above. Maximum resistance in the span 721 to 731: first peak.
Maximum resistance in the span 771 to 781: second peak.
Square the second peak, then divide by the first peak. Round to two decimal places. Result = 4.97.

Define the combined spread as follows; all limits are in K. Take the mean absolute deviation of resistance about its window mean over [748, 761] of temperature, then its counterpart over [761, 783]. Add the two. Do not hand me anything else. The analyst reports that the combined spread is 0.244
